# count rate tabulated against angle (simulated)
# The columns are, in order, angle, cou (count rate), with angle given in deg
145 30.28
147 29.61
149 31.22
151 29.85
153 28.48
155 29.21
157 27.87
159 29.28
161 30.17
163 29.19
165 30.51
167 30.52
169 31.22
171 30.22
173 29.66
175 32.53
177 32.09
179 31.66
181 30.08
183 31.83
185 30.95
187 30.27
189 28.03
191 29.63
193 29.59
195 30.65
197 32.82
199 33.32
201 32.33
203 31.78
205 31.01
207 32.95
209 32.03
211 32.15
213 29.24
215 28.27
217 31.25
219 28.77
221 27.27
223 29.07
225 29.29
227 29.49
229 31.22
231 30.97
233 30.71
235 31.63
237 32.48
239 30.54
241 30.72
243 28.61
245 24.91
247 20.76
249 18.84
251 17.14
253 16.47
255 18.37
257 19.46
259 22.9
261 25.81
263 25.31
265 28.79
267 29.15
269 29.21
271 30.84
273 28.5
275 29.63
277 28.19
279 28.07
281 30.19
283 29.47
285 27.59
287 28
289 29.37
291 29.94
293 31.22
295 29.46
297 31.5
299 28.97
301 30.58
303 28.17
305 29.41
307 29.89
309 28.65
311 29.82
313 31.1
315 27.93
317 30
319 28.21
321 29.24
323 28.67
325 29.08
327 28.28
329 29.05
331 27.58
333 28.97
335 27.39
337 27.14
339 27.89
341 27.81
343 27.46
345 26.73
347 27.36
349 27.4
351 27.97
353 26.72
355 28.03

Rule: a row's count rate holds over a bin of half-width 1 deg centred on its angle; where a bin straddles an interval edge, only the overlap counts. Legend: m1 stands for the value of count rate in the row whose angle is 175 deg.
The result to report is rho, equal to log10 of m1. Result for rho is 1.51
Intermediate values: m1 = 32.53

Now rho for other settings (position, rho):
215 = 1.45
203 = 1.50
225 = 1.47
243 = 1.46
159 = 1.47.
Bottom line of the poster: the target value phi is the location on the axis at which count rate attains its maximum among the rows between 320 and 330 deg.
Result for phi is 321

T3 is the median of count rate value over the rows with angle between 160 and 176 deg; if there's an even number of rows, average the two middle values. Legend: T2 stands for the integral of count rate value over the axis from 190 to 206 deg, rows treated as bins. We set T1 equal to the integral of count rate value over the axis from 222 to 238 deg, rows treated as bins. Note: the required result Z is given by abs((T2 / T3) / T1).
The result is 0.0338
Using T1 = 490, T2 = 502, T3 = 30.4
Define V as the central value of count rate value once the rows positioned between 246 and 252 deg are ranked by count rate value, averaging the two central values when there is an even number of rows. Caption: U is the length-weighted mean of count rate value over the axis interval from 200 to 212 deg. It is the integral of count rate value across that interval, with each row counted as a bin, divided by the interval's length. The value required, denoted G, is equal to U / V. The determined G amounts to 1.70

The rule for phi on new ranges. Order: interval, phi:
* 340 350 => 341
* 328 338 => 329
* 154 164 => 161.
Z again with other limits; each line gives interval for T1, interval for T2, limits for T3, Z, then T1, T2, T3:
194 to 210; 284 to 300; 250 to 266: 0.0434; 514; 472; 21.2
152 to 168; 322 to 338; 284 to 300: 0.0327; 470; 452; 29.4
